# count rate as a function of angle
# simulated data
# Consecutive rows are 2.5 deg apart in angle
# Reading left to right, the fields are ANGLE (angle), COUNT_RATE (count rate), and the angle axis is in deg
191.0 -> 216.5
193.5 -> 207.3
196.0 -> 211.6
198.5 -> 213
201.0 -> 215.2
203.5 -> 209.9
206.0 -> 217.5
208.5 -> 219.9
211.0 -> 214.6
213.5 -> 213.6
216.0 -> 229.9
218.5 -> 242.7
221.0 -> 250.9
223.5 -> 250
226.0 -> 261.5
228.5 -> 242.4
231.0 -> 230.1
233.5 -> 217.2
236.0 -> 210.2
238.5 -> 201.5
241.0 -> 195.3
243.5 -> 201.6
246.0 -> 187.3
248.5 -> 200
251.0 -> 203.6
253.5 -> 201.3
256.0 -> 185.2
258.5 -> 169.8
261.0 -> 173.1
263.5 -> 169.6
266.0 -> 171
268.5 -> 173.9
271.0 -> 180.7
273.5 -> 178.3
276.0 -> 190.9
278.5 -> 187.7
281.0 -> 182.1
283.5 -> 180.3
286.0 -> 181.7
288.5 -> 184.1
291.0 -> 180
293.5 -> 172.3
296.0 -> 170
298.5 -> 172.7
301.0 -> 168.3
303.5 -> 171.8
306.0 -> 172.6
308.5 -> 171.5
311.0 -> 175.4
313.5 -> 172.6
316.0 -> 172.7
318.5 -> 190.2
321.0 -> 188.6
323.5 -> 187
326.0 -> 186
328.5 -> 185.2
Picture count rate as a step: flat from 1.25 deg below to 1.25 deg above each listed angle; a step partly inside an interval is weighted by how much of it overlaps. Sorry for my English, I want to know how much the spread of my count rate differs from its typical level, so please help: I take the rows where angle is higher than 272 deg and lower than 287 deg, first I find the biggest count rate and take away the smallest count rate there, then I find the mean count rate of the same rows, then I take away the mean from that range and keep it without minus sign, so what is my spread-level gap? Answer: 171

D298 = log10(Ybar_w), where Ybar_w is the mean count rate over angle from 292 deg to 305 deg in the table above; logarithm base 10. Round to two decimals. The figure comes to 2.23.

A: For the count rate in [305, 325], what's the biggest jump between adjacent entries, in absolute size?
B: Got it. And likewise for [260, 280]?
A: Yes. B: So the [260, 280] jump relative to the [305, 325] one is 0.72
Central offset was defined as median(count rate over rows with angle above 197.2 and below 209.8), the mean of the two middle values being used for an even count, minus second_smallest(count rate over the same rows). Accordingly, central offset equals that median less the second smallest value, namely 2.20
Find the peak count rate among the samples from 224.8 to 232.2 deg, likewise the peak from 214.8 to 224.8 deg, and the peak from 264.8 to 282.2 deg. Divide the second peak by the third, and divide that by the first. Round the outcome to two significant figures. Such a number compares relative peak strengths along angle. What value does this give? 0.0050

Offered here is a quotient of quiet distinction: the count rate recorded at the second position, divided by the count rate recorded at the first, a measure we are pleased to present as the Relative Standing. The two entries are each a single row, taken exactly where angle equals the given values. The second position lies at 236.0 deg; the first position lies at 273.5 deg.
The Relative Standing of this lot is 1.18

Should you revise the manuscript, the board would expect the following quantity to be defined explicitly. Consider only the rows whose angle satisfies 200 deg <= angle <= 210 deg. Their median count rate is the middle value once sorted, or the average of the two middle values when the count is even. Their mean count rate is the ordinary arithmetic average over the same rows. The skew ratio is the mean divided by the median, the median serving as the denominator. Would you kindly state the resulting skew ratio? 1.00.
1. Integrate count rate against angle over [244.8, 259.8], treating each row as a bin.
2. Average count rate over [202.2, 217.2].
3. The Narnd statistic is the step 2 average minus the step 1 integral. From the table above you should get -2650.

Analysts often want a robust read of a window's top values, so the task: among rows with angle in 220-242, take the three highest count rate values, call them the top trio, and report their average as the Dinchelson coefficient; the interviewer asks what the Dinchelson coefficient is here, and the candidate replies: 254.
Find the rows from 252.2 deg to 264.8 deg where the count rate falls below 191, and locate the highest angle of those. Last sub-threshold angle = 263.5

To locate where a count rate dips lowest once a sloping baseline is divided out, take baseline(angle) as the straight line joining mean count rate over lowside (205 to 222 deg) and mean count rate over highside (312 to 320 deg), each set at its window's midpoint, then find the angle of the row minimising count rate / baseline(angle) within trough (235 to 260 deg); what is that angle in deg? 258.5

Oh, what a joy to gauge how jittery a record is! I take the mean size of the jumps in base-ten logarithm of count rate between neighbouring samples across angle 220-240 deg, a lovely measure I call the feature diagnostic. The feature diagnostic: 0.019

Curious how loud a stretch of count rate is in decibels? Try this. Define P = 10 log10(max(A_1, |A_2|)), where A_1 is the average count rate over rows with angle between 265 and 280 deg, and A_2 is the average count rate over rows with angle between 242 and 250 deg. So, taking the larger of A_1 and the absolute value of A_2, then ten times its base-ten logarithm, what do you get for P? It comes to 22.9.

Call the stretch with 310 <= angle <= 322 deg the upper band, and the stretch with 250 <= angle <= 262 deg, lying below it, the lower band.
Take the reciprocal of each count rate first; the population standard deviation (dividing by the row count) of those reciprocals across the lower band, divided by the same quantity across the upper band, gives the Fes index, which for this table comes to 1.7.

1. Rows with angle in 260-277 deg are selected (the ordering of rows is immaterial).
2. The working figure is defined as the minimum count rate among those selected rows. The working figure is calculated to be 169.6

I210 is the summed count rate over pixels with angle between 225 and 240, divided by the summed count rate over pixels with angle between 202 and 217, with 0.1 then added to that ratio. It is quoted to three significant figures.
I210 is 1.14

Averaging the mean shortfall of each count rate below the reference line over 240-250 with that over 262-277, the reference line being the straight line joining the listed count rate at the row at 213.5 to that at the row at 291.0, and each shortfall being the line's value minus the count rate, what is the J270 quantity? 8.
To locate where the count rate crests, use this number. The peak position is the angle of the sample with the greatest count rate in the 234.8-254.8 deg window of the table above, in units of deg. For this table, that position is 236.0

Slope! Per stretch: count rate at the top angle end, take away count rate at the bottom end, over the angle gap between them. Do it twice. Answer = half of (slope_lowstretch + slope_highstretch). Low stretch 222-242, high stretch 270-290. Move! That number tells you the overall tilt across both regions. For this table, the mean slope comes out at -1.5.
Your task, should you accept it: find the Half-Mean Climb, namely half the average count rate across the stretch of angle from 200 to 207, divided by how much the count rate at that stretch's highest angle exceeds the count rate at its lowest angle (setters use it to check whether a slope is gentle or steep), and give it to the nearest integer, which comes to 47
